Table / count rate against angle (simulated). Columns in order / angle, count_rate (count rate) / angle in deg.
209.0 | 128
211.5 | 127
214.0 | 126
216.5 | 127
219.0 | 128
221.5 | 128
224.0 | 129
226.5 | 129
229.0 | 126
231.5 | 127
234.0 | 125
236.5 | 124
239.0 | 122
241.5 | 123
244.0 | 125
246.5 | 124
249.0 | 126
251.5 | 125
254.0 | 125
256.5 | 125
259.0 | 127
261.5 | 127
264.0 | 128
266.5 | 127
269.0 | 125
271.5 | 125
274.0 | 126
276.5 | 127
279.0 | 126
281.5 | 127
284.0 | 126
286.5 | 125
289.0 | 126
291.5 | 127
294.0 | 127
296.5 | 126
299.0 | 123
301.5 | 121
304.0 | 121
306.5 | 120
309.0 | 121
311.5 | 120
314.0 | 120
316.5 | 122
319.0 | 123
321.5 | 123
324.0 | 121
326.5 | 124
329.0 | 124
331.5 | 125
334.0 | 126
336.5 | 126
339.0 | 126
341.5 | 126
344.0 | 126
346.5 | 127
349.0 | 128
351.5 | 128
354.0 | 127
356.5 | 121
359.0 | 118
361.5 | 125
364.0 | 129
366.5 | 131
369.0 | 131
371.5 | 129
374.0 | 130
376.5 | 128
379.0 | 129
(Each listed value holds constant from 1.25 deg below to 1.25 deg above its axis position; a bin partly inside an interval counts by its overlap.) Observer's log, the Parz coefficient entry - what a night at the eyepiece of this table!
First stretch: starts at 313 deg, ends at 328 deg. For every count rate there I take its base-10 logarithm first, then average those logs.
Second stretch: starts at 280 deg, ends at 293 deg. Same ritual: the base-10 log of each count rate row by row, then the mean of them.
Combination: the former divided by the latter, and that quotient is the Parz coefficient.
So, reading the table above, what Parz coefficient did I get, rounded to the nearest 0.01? 0.99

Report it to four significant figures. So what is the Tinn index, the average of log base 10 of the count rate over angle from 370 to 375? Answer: 2.112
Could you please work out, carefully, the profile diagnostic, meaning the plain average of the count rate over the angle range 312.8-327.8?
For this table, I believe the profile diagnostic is 122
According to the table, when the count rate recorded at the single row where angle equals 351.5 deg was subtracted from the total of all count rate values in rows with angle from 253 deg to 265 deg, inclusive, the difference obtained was 504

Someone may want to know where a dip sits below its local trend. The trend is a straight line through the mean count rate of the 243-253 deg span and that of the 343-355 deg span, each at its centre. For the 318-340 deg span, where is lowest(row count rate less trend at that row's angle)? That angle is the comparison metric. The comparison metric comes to 324.0 deg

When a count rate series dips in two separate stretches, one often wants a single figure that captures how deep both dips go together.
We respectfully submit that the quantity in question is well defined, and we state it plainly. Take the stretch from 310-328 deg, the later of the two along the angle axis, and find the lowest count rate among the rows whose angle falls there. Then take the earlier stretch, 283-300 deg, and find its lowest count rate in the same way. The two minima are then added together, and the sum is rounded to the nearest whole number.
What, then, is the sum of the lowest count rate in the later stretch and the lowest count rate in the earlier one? 243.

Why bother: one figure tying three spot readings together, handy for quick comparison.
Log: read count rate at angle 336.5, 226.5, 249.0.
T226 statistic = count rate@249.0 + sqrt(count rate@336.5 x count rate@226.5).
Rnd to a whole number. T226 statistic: 253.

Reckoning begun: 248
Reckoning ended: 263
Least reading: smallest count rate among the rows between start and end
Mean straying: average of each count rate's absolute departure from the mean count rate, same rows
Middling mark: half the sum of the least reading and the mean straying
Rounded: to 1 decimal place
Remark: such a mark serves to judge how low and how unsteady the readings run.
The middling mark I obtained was 62.9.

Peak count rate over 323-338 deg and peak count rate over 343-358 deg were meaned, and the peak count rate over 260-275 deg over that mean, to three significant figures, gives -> 1.01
